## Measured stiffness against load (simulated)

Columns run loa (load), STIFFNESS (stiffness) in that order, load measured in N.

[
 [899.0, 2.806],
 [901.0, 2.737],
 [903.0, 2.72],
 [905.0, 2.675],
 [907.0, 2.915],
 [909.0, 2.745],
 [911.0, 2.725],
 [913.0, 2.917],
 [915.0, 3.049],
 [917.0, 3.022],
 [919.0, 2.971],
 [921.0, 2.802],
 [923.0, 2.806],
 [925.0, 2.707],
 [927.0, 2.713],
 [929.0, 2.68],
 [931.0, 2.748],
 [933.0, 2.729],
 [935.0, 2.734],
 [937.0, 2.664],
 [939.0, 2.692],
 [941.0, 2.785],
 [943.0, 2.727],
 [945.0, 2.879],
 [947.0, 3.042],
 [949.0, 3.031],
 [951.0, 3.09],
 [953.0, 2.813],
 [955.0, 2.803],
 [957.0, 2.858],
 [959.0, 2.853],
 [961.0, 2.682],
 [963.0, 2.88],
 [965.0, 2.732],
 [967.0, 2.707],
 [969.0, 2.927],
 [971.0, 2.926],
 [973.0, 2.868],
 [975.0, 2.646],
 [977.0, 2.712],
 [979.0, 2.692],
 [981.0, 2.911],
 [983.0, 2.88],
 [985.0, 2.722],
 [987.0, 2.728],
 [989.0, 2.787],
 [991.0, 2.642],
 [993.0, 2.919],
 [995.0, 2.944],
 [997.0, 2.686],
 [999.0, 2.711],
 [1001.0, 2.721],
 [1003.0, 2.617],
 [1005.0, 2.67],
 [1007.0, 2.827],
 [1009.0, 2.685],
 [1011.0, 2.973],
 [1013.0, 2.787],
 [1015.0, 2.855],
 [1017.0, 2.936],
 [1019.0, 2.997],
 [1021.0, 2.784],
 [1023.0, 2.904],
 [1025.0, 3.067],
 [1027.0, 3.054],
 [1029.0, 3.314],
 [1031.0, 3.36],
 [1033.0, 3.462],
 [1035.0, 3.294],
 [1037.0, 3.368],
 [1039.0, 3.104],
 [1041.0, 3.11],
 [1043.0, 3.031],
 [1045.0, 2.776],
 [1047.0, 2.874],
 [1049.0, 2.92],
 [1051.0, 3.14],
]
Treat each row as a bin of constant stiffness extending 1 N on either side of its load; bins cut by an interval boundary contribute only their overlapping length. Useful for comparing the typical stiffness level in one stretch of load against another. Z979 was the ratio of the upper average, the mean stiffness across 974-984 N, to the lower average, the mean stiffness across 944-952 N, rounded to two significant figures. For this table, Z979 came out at 0.92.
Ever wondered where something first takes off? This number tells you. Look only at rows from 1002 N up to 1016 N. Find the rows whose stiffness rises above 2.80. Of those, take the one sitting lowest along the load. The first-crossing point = 1007.0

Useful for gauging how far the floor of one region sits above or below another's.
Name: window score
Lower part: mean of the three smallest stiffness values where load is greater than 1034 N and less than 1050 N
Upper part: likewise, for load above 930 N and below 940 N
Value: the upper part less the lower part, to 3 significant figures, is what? -0.162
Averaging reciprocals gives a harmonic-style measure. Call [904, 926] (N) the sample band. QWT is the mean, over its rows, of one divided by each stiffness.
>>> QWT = 0.352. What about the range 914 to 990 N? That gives 0.356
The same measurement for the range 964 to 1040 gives 0.348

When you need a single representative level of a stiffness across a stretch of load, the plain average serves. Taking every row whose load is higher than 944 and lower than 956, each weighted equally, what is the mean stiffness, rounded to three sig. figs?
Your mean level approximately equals 2.94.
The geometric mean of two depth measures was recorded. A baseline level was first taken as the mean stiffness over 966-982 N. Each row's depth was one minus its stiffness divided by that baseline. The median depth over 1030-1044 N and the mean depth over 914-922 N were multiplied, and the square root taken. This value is 0.101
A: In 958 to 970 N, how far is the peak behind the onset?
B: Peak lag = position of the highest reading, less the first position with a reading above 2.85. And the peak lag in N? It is 10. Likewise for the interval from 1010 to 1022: 8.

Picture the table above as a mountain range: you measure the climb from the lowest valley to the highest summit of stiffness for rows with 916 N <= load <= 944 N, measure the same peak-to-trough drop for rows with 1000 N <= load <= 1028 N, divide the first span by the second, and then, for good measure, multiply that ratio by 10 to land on 8.0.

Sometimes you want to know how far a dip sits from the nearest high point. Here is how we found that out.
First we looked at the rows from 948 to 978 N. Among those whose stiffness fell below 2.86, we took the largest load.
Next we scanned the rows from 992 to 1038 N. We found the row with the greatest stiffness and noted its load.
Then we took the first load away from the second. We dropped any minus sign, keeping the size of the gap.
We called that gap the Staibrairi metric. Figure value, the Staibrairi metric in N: 56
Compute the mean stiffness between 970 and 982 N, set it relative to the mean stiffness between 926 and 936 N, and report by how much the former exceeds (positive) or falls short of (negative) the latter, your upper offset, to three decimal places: 0.072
